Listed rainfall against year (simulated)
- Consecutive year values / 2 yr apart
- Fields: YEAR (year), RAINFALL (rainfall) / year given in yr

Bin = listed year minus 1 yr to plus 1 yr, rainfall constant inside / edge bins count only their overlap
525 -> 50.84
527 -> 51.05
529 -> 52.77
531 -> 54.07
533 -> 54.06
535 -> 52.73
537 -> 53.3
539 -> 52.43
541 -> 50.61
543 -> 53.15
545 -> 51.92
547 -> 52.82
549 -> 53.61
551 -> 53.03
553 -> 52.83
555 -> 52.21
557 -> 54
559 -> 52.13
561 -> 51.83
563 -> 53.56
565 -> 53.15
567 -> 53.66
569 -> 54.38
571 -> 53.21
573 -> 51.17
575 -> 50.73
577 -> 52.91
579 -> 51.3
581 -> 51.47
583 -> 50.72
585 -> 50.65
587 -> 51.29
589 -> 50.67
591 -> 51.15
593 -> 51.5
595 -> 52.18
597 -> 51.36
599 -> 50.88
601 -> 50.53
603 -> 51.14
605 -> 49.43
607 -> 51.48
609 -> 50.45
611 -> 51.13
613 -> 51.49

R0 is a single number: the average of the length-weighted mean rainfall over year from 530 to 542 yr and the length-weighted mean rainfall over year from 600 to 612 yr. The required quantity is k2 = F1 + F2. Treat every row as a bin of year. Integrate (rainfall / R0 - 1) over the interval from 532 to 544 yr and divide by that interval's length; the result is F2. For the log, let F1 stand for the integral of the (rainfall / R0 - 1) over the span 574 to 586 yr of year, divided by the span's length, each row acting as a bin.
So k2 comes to 0.009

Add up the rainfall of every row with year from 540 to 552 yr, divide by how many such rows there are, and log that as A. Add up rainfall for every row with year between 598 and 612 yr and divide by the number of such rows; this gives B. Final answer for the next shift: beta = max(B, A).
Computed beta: 52.5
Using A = 52.5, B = 50.7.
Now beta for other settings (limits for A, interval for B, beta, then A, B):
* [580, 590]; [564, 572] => 53.6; 51.0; 53.6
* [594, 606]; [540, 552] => 52.5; 50.9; 52.5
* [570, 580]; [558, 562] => 52.0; 51.9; 52.0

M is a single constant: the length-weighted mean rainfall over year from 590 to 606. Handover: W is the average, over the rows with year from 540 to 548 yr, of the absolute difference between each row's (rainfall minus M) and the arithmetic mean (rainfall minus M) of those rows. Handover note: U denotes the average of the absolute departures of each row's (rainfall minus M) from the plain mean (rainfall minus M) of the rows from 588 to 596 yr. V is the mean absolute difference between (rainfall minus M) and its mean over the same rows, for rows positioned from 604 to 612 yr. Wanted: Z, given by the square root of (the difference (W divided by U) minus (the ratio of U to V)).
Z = 1.08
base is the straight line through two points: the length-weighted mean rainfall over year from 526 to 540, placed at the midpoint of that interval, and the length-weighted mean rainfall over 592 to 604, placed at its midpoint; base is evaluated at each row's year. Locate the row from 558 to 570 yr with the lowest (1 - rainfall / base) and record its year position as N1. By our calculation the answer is 569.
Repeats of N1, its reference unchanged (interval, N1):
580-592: 581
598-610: 607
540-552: 549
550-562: 557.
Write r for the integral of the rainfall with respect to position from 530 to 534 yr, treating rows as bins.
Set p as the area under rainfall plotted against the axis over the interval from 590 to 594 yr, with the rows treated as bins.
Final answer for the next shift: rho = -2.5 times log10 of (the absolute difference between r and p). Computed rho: -2.6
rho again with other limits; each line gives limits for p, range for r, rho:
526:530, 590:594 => -0.9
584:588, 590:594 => -0.4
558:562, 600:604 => -1.7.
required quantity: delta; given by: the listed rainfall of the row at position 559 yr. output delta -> 52.13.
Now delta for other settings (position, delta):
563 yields 53.56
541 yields 50.61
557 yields 54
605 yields 49.43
